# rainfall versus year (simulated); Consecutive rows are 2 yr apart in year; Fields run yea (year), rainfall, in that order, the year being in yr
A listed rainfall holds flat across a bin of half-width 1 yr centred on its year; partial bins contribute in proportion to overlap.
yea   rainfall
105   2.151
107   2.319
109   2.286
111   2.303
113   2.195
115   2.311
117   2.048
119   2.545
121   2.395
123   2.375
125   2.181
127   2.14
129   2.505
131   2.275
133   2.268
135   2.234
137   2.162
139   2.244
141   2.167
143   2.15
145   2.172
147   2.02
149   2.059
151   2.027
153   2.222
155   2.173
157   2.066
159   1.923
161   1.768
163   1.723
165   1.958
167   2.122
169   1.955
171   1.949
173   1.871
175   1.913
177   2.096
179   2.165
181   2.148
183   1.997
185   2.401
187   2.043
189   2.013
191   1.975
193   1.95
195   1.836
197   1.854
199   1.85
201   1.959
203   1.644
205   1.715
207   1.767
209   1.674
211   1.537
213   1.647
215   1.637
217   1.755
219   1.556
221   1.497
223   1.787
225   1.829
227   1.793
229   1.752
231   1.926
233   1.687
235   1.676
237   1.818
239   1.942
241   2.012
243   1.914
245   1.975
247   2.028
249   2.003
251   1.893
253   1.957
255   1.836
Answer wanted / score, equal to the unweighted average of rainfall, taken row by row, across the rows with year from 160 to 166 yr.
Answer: 1.82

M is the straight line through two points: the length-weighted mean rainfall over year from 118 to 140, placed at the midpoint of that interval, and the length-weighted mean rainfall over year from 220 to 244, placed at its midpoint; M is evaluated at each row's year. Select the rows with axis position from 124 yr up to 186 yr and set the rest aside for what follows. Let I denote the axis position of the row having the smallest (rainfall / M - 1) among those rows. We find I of 163 yr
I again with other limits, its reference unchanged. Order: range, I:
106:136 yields 117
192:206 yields 203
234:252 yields 235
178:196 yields 195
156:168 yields 163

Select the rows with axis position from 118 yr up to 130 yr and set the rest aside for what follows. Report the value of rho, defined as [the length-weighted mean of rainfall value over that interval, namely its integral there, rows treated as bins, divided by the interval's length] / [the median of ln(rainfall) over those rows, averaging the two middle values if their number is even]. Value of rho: 2.71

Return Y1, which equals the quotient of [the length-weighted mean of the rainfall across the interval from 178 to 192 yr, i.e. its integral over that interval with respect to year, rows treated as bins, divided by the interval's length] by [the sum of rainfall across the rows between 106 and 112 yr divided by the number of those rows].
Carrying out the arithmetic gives 0.9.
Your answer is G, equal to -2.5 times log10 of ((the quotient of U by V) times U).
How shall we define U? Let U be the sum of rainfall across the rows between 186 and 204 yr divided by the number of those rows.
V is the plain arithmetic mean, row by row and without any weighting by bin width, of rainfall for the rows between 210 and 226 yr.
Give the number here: -0.85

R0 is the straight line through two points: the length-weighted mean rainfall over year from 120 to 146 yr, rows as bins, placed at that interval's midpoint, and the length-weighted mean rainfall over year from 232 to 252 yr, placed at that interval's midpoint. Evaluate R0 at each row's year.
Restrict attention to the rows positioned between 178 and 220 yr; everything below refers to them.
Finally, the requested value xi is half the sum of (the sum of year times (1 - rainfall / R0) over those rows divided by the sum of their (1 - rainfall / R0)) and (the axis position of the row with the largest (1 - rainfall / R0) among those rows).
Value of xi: 210.3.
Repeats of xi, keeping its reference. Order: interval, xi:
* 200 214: 209.5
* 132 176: 162.0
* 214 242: 221.9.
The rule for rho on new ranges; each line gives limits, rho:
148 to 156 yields 2.83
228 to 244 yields 2.95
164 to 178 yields 2.95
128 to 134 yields 2.86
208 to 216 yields 3.27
